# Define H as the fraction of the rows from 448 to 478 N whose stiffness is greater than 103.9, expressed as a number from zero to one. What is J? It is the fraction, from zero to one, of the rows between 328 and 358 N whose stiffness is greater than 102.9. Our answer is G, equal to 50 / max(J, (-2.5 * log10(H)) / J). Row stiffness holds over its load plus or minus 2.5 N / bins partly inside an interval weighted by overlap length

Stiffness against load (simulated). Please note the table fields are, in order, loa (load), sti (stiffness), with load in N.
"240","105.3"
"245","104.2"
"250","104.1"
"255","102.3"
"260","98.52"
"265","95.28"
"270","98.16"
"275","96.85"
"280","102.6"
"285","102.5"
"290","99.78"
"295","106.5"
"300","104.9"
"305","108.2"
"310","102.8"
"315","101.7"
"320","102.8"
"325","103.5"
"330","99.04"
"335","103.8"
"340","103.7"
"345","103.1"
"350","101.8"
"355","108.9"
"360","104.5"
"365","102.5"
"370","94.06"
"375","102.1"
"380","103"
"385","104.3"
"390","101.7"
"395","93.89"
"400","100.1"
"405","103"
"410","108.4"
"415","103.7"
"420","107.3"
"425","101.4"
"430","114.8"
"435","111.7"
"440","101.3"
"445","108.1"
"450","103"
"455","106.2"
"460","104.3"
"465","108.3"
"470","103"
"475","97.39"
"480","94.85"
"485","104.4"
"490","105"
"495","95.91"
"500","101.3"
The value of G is 44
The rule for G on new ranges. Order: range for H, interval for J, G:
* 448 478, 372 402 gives 22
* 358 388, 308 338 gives 14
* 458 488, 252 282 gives 0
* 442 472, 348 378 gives 38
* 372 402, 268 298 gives 4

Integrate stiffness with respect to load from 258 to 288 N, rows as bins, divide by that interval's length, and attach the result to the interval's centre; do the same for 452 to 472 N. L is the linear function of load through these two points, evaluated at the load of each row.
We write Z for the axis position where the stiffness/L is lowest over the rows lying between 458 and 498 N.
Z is 480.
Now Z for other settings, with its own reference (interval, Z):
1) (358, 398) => 395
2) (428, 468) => 440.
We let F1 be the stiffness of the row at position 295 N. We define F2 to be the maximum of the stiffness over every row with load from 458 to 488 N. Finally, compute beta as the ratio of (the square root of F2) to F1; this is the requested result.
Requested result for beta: 0.098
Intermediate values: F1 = 106.5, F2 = 108.3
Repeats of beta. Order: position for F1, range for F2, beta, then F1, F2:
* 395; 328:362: 0.111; 93.89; 108.9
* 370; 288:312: 0.111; 94.06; 108.2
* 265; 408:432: 0.112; 95.28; 114.8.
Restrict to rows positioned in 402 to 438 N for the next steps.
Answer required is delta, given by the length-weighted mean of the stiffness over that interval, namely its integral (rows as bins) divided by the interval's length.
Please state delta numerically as 107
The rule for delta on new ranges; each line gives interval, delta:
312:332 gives 102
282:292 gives 101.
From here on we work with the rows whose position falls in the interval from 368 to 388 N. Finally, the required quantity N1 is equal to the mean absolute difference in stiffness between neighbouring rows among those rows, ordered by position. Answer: 3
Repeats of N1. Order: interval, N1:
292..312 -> 3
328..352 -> 2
